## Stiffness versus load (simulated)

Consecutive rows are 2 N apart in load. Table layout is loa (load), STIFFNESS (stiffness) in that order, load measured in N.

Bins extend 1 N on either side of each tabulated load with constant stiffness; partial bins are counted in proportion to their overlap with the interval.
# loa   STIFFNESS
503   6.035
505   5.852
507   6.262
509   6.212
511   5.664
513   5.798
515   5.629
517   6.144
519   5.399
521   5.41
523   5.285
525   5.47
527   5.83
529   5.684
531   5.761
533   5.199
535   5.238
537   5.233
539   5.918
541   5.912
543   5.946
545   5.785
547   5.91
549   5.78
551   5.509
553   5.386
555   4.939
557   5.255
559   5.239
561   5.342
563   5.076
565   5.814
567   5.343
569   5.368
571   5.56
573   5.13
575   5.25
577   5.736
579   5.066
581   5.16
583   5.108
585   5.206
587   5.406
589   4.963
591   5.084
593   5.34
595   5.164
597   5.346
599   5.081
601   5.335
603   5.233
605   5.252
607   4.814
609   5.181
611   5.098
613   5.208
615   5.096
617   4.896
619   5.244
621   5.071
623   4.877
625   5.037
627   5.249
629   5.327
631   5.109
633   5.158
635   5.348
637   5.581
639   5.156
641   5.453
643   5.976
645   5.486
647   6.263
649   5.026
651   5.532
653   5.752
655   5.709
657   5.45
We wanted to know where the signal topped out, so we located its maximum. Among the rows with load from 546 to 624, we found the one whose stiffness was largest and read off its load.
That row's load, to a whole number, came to 547 N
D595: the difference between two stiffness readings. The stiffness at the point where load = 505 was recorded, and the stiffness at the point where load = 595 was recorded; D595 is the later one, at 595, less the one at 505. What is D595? -0.7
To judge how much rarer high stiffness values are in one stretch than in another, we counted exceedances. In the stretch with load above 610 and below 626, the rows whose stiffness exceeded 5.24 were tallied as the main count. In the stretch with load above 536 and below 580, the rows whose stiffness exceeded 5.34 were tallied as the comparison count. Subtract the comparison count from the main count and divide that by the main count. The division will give -13.0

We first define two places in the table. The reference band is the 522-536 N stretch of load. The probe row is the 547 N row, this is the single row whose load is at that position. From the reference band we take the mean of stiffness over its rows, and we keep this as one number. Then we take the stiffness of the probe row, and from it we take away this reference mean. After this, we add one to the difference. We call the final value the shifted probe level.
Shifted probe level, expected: 1.4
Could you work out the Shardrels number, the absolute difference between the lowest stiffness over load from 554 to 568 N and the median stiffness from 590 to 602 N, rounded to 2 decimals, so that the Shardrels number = 0.31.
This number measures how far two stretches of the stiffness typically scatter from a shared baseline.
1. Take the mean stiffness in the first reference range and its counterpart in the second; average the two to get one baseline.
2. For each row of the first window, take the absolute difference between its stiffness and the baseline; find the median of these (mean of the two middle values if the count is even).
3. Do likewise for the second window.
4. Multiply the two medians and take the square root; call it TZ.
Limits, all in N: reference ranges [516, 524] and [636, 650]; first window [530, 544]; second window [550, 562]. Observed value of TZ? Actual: 0.304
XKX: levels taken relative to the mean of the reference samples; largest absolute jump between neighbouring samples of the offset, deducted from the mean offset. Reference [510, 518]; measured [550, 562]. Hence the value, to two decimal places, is -0.98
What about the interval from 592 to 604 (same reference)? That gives -0.82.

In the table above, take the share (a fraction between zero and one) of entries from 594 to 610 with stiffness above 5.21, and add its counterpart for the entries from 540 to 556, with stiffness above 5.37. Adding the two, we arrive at 1.4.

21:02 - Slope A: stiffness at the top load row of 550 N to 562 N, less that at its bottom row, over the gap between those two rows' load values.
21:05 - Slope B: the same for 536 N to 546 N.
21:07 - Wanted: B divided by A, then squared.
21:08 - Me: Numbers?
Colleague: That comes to 17.1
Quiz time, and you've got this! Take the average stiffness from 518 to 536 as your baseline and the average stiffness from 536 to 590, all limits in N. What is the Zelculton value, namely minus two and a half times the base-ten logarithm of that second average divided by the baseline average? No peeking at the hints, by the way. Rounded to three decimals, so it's 0.011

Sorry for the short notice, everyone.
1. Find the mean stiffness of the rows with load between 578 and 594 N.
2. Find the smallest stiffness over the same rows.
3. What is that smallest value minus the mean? -0.20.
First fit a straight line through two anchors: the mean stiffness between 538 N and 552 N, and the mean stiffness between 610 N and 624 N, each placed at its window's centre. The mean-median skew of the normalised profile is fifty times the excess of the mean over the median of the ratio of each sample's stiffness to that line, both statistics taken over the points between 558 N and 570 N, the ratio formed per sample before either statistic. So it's 0.19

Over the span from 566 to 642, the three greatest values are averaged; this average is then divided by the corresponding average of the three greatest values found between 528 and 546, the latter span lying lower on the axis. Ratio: 0.95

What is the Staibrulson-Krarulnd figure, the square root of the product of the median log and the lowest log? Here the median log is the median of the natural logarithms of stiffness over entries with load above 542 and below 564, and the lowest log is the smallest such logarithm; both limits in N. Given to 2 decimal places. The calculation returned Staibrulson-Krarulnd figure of 1.64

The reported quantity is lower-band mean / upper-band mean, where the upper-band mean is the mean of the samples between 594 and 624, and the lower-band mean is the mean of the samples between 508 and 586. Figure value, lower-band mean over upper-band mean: 1.07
